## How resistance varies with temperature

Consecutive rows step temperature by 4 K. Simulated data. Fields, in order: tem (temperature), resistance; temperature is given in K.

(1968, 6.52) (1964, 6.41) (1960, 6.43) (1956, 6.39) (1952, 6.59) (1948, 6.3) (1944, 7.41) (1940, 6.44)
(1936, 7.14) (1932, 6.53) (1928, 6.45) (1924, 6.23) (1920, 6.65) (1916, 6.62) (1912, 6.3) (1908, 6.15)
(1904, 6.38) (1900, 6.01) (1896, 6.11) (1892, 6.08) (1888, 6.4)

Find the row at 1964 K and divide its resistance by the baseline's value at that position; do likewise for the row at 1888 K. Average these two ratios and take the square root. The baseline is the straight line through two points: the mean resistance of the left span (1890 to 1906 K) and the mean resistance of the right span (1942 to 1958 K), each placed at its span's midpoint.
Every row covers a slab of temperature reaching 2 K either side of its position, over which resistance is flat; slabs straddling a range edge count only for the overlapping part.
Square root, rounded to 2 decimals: 1.00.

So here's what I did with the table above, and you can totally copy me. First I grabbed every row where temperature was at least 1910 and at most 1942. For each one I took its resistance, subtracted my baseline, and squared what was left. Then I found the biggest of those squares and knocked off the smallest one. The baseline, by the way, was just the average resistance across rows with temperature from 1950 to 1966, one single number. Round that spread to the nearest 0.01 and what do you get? 0.47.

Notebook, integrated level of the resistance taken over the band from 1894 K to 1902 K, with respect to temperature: 48.5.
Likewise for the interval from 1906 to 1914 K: 49.8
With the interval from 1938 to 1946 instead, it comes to 55.4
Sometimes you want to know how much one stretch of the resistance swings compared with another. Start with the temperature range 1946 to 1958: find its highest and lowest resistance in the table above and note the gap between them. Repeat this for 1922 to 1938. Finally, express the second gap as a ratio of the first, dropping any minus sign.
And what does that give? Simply 3.1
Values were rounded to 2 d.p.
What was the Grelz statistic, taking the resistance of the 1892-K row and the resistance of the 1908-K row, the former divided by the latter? 0.99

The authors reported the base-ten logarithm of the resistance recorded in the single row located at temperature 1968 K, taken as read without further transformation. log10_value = 0.814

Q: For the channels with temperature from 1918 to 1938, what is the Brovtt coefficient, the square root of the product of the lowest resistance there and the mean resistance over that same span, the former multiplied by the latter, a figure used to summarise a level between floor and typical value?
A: 6.41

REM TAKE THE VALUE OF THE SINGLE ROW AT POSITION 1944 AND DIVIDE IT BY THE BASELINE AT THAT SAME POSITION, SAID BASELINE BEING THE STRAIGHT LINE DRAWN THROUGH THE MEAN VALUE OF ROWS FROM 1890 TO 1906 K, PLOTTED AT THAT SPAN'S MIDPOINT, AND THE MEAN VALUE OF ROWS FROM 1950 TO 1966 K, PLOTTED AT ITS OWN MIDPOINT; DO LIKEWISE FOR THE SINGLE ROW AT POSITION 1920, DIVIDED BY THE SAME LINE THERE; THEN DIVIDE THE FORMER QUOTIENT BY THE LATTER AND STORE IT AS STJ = 1.09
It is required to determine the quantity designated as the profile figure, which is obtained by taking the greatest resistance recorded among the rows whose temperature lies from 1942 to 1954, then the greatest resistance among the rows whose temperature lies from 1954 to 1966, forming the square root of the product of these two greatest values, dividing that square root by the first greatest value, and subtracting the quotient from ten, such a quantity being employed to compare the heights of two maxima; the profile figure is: 9.07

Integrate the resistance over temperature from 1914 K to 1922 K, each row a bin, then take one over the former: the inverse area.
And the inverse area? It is 0.0188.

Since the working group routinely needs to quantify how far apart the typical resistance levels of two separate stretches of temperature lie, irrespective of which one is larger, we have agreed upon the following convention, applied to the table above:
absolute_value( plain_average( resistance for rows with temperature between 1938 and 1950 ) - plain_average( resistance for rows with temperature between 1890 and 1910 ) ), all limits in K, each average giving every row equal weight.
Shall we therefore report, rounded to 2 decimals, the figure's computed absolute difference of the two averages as 0.57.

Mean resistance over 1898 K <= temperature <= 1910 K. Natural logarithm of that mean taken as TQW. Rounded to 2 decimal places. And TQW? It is 1.82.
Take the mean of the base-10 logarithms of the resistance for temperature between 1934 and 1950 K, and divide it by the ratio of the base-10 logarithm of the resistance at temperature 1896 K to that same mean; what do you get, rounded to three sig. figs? 0.883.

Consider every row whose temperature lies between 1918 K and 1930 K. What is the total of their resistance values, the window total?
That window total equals 19.3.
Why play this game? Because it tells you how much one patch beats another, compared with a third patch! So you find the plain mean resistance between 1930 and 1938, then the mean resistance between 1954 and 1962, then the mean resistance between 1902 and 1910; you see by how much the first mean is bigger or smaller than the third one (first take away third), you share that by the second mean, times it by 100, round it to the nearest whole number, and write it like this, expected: 9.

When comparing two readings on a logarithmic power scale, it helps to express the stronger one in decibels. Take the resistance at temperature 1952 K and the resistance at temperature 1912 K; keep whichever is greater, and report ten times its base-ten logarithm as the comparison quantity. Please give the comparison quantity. 8.19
